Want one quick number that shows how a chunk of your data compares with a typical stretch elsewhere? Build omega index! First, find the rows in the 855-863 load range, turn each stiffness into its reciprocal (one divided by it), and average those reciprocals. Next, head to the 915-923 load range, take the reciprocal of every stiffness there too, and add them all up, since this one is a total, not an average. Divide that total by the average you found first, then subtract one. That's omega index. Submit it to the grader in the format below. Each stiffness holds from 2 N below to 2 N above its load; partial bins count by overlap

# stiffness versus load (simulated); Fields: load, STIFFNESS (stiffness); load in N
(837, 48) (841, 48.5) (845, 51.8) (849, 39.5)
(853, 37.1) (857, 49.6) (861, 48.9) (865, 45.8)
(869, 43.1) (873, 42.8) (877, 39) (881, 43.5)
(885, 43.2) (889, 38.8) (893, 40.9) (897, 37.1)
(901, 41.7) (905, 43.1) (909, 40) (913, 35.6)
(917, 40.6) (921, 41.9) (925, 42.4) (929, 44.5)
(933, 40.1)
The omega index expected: 1.39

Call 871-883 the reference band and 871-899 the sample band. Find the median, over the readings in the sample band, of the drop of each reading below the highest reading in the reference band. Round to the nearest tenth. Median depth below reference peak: 2.6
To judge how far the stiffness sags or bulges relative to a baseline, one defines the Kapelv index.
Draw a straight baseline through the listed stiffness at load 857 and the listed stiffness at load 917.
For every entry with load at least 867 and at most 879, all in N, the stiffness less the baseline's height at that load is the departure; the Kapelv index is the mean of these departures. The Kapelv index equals -5.6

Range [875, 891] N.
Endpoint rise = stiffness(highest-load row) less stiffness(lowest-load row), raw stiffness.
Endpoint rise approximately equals 0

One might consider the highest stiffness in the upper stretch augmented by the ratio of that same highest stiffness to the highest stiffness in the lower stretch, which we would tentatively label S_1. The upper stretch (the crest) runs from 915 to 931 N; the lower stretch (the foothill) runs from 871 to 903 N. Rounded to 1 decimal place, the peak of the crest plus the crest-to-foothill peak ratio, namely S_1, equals 45.5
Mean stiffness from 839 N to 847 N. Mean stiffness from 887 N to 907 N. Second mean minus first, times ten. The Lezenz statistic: -98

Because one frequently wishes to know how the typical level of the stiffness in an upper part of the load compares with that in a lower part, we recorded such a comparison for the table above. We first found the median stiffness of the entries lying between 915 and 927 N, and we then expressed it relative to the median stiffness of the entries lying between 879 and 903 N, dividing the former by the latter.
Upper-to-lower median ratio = 1.01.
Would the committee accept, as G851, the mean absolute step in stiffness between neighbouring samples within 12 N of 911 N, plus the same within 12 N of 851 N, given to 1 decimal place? 9.3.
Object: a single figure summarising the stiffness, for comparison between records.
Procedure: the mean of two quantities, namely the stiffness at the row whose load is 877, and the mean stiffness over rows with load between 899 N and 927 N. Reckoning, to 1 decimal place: 39.9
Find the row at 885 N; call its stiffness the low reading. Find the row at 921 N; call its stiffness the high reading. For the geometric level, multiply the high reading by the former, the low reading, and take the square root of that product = 42.5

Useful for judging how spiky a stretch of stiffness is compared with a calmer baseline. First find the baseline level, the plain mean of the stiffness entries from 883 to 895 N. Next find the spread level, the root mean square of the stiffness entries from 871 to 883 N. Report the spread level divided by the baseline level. 1.02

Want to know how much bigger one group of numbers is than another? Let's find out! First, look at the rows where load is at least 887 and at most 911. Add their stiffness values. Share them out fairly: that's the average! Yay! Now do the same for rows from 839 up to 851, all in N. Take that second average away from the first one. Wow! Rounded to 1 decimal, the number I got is -6.3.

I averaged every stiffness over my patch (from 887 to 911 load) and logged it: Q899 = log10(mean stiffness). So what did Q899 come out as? 1.60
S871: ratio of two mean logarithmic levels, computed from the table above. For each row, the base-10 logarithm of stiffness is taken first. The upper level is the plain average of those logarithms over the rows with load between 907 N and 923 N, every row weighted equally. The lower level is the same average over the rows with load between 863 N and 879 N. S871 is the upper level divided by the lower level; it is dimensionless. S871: 0.98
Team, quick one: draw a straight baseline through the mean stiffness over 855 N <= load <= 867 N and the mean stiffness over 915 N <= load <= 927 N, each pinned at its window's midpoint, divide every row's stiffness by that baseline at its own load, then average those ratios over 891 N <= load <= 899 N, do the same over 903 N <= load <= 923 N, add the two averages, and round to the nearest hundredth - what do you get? 1.82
